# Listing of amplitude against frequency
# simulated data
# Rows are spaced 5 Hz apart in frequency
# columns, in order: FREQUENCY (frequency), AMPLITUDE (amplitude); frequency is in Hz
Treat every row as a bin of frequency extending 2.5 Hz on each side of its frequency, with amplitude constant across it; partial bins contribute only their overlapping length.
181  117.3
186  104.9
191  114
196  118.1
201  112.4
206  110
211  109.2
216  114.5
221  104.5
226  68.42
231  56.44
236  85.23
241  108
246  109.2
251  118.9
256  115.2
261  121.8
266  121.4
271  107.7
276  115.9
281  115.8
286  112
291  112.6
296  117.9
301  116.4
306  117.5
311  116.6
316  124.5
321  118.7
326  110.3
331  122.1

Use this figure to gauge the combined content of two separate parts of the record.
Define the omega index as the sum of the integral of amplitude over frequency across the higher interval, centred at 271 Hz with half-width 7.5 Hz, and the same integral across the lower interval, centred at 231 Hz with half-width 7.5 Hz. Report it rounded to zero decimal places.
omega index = 2775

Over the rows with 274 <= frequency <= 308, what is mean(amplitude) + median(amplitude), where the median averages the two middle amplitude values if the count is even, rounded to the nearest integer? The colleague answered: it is 231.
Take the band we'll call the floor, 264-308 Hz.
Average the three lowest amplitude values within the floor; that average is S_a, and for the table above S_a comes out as 111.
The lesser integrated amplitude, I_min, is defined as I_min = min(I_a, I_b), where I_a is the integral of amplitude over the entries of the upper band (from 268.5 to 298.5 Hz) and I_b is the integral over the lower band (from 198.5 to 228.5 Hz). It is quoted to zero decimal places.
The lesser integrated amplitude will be 3095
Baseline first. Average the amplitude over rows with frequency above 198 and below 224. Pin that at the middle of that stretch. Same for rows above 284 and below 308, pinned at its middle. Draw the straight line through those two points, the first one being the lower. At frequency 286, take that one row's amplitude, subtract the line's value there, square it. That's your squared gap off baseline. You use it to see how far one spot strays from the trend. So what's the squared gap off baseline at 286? 7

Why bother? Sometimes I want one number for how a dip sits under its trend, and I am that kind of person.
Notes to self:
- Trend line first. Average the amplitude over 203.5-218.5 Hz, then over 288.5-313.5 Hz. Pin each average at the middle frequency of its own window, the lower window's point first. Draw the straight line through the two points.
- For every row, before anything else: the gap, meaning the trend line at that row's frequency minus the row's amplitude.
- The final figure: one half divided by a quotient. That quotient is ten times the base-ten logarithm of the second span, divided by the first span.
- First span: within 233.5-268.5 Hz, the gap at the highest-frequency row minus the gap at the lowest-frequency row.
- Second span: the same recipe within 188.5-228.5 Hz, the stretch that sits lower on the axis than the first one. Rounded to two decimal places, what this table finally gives -1.03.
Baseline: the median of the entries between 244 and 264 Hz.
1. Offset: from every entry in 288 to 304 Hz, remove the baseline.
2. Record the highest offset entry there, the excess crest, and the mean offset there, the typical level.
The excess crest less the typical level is 2.3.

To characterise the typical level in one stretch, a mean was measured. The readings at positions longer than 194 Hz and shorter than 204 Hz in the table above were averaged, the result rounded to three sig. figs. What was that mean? 115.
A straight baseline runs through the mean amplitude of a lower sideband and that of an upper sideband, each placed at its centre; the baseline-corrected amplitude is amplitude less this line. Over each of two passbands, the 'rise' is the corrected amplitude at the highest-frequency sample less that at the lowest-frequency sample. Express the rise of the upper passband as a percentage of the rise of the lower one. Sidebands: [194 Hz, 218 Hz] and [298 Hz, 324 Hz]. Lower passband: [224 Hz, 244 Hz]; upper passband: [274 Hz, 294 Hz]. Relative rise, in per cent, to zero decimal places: -11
